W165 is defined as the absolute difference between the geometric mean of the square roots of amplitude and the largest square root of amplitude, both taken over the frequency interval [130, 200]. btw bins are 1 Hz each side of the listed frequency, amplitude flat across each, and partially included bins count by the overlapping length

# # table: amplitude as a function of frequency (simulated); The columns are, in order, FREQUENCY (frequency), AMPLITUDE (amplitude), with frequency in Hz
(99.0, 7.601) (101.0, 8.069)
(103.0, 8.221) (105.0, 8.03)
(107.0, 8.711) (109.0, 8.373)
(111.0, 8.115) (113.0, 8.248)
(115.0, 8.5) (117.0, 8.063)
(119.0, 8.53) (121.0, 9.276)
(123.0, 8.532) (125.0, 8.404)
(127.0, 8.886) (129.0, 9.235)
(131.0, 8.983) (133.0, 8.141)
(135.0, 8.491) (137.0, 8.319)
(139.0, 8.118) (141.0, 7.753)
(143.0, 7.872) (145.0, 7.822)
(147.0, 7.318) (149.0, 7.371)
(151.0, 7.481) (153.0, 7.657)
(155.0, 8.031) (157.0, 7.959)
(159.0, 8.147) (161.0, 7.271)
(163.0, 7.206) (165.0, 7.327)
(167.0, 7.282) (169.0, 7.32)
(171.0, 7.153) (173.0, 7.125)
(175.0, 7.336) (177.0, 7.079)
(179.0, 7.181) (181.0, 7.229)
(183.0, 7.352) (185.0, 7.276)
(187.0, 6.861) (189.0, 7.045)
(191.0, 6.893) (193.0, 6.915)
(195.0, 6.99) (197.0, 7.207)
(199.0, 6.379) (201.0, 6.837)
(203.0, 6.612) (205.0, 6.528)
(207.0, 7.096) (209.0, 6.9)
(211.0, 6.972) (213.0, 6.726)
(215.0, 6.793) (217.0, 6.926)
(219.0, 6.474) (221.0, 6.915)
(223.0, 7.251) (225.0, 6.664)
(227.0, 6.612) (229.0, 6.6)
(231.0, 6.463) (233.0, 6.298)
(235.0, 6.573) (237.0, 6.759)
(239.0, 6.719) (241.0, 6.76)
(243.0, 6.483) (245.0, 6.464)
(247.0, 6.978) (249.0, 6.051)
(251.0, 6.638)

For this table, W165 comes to 0.265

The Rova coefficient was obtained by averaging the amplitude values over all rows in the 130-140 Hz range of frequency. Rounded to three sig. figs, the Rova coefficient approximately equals 8.41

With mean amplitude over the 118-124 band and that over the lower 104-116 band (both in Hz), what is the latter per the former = 0.95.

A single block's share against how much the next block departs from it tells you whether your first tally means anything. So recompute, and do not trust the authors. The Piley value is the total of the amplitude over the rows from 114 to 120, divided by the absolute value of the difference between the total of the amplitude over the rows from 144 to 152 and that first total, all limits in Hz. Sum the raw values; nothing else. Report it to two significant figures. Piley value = 5.1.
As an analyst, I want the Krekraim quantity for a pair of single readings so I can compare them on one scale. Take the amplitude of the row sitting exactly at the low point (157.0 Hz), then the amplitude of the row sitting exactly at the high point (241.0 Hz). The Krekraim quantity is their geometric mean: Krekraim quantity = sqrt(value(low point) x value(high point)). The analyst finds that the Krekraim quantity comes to 7.3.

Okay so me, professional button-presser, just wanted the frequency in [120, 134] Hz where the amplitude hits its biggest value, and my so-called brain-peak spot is 121.0 Hz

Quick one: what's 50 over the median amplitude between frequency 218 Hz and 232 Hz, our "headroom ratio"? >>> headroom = 7.6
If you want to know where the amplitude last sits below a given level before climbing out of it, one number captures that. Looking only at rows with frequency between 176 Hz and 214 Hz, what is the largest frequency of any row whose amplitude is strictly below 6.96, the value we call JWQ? 213.0 Hz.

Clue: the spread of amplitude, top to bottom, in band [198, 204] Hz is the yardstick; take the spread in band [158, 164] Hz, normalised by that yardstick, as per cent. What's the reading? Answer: 205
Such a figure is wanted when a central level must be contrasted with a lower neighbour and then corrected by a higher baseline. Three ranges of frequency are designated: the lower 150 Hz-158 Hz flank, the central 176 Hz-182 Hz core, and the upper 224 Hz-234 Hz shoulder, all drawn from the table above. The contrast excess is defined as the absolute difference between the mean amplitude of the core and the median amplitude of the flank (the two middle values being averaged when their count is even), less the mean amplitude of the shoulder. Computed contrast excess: -5.88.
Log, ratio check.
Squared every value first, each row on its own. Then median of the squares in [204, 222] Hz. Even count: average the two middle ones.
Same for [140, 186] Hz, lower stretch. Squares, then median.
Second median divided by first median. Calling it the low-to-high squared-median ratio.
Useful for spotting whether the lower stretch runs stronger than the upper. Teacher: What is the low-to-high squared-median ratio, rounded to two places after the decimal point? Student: 1.13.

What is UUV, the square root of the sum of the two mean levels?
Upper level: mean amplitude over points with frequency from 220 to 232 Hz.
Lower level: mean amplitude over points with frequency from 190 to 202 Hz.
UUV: 3.69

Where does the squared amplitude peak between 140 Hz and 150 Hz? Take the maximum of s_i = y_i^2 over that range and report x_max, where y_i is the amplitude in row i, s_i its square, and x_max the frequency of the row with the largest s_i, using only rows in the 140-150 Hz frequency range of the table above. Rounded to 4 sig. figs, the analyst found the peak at 143.0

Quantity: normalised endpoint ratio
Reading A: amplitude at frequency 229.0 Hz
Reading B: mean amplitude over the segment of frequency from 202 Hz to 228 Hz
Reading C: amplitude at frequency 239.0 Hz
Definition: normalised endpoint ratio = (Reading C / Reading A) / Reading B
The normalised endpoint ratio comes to 0.150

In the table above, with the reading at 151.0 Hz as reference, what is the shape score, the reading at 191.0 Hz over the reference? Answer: 0.921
